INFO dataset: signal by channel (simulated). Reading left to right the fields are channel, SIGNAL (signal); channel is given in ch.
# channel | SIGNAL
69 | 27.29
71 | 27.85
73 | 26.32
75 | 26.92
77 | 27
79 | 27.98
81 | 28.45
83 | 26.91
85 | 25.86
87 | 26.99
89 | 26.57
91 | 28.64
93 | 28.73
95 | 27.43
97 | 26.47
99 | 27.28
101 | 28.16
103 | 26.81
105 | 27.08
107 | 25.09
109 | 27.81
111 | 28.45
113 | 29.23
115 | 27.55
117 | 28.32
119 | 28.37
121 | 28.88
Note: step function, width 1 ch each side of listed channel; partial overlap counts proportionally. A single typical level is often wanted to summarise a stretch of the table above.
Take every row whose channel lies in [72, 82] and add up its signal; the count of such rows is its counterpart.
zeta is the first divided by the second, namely 27.3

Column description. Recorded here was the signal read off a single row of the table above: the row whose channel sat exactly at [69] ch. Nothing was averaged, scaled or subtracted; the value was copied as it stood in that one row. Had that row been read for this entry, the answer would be 27.29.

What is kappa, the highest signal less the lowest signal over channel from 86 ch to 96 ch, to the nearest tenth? 2.2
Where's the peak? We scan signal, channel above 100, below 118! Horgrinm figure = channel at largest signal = 113 ch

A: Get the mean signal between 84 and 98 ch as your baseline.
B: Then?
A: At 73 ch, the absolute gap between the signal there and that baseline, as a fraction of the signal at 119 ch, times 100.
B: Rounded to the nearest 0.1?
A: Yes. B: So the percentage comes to 3.2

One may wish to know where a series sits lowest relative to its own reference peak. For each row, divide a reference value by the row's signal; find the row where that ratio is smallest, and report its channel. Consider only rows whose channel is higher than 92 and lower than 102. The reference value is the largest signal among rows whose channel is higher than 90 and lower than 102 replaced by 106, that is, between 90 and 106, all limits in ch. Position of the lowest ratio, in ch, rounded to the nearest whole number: 93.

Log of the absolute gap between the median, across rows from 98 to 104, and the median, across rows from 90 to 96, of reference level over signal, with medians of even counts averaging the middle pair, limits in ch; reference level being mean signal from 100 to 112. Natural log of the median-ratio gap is -3.05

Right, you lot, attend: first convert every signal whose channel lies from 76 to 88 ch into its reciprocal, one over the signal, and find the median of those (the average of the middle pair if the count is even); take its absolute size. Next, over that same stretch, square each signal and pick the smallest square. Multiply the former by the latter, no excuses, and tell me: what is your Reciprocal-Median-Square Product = 24.8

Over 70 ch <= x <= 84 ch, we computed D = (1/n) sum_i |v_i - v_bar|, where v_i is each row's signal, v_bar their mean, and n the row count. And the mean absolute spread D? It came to 0.6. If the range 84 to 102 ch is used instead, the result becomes 0.8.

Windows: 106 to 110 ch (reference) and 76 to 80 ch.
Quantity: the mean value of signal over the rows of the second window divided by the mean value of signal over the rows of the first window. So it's 1.039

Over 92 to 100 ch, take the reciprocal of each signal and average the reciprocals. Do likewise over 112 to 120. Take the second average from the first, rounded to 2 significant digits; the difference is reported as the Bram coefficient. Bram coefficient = 0.0012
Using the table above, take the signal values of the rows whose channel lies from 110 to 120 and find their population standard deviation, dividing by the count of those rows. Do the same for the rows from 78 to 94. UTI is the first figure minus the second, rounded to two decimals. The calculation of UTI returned -0.47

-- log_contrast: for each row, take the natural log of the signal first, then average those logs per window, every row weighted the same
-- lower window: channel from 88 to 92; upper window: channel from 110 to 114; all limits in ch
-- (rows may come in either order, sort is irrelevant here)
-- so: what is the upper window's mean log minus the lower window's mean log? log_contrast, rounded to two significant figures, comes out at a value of 0.044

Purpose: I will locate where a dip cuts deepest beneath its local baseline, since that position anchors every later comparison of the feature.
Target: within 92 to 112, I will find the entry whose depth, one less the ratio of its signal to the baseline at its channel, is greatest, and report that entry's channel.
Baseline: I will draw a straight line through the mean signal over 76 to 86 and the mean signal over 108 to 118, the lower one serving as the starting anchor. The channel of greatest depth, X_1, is 107 ch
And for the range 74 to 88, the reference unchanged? 85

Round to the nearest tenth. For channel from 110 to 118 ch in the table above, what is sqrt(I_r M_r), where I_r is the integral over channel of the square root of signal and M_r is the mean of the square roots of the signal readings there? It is 15.1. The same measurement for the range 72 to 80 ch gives 14.7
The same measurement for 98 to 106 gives 14.8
